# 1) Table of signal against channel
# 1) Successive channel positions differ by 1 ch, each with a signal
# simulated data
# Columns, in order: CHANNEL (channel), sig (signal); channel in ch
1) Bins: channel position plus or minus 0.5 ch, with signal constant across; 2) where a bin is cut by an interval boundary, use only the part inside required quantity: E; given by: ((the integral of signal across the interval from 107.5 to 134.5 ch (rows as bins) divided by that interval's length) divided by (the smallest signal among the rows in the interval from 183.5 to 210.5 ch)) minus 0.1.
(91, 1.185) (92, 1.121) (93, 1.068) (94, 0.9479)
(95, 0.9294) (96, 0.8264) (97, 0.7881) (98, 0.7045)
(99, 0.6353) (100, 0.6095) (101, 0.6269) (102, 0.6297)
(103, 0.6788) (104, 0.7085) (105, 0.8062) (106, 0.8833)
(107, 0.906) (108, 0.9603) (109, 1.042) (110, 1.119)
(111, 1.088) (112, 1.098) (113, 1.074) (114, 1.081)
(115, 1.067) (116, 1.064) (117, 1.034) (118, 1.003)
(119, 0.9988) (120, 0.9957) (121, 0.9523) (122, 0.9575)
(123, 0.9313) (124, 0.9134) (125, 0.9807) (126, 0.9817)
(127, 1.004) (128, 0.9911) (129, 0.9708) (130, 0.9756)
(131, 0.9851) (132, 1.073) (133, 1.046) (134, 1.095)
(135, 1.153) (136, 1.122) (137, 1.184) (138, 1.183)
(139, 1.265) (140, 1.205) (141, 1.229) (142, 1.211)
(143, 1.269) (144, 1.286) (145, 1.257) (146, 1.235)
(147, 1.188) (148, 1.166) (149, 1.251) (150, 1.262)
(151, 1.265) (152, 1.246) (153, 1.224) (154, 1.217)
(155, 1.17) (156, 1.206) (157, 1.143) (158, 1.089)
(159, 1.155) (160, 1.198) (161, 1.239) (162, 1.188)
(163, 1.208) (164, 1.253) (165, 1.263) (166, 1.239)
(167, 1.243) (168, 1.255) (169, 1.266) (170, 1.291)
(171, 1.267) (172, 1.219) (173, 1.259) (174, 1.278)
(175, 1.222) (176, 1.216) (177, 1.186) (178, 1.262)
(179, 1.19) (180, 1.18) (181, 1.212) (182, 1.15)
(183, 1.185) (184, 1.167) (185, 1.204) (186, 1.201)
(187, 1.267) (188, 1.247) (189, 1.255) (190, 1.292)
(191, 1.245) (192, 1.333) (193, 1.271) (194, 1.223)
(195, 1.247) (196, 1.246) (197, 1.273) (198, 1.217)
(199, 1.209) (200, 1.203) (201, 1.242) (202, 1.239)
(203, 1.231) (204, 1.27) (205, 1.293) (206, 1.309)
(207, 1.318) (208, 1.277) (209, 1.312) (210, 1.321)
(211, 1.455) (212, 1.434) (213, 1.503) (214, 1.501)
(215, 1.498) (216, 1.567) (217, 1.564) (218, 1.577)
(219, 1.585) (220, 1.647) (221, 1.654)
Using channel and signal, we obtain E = 0.77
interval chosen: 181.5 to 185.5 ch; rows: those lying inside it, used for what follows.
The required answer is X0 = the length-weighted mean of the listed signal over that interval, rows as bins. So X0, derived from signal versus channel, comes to 1.18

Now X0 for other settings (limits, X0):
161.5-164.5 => 1.22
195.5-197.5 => 1.26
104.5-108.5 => 0.89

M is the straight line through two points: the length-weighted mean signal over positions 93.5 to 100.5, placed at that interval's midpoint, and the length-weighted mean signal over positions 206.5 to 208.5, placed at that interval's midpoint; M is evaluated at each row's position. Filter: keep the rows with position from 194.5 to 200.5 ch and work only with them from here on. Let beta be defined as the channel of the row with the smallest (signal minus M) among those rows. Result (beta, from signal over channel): 200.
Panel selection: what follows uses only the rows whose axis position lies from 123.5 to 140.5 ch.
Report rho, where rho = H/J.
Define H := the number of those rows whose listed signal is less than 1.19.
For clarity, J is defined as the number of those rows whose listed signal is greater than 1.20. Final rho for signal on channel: 7.5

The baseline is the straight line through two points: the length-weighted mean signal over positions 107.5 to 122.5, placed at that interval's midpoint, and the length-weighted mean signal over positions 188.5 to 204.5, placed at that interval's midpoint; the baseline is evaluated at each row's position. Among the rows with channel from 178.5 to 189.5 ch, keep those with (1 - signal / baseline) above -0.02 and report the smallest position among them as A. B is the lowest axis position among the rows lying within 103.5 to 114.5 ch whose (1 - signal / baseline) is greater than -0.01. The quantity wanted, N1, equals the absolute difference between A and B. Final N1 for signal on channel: 75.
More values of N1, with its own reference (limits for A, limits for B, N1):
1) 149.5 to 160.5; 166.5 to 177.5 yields 20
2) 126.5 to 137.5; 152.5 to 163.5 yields 30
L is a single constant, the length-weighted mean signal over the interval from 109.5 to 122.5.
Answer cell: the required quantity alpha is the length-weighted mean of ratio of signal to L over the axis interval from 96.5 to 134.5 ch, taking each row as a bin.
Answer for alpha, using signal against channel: 0.90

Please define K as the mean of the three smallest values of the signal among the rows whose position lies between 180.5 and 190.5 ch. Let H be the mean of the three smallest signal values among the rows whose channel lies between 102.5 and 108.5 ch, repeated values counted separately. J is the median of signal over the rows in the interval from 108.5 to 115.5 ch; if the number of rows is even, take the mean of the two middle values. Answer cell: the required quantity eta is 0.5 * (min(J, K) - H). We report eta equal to 0.17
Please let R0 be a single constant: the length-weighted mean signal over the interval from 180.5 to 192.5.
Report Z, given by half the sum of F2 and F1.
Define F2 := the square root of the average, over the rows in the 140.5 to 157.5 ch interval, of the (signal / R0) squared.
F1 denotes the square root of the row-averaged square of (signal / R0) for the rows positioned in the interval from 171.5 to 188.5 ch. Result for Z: 0.99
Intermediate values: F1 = 0.99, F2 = 1.00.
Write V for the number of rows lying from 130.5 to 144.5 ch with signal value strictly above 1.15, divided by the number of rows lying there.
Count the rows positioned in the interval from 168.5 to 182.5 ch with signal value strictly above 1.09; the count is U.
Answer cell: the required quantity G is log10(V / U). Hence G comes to -1.3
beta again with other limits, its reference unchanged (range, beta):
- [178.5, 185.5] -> 182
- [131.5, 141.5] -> 133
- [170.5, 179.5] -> 179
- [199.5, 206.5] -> 200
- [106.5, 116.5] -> 107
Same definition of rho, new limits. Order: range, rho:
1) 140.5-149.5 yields 0.3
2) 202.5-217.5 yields 0.0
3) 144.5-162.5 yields 0.7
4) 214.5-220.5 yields 0.0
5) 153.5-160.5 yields 2.0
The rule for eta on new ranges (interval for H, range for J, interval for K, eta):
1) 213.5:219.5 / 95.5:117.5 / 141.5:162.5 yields -0.31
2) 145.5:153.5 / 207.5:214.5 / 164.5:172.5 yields 0.02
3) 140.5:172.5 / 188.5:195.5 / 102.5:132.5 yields -0.20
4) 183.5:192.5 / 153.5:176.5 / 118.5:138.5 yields -0.13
